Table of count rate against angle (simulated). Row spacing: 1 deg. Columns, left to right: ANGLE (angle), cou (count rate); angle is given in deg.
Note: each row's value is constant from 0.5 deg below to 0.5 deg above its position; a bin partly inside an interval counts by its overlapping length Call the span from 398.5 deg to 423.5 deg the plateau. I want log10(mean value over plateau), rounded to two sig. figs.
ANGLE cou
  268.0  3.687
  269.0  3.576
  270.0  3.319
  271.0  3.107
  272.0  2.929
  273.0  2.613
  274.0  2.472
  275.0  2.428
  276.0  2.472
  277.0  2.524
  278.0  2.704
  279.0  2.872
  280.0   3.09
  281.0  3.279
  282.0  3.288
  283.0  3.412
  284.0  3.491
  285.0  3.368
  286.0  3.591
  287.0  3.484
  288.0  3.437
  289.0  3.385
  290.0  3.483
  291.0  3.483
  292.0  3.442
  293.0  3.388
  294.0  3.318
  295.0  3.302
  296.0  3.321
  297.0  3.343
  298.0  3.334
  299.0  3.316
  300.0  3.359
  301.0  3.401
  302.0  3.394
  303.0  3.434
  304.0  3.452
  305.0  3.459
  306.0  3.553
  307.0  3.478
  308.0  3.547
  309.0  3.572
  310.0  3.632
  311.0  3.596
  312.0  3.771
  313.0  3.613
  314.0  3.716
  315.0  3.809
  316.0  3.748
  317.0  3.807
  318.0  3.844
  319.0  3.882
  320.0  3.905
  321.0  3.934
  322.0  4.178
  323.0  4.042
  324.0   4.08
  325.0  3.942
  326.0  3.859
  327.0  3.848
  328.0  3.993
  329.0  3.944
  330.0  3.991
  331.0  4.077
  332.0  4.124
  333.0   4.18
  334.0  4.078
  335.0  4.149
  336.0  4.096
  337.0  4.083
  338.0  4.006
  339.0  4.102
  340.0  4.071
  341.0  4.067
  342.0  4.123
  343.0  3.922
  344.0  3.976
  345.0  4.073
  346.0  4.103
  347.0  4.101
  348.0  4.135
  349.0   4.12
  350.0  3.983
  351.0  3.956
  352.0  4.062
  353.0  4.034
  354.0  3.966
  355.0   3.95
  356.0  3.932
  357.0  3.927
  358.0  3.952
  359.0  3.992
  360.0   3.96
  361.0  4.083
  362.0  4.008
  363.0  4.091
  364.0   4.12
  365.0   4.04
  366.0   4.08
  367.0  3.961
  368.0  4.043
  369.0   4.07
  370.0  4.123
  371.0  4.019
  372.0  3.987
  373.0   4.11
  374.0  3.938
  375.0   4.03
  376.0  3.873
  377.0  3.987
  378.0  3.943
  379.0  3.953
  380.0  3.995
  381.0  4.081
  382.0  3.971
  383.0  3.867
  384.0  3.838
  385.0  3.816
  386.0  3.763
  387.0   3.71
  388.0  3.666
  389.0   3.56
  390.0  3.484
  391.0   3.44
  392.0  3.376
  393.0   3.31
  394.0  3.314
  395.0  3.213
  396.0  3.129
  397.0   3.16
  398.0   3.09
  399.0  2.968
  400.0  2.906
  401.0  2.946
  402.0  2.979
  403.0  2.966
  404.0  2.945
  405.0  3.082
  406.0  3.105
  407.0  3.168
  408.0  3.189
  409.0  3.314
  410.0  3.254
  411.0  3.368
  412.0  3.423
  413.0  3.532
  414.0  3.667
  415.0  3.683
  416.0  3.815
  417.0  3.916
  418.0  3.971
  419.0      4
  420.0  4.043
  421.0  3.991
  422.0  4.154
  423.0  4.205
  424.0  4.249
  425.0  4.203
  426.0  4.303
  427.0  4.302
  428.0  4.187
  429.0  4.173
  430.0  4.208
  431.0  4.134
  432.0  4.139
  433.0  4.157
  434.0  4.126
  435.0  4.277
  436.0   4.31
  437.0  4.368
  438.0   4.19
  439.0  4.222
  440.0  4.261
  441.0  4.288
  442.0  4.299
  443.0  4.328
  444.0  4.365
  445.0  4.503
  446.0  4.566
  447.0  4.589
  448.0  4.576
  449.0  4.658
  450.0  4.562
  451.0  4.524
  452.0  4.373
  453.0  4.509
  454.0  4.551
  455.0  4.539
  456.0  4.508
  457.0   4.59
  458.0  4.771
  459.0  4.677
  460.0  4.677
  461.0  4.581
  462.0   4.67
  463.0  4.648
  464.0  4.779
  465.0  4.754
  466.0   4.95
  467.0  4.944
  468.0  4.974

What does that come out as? 0.54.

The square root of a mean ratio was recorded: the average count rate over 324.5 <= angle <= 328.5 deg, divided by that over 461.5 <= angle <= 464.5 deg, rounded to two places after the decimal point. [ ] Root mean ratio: 0.91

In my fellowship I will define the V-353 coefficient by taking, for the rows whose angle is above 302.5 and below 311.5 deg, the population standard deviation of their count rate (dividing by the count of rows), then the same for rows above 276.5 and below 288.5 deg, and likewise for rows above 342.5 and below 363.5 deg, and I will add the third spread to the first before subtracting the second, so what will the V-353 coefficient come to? -0.19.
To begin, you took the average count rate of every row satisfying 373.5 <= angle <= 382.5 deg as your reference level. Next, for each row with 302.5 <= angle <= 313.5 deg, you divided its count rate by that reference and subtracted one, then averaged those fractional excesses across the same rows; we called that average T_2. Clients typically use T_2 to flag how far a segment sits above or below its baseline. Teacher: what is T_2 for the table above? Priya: -0.11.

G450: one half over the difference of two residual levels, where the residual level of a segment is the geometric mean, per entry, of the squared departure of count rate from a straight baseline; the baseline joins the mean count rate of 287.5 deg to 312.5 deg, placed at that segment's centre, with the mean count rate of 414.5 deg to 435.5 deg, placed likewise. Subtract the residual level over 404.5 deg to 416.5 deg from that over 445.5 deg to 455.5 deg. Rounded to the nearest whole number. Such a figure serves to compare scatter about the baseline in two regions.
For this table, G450 -2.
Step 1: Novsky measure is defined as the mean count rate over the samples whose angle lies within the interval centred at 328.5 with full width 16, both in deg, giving 4.03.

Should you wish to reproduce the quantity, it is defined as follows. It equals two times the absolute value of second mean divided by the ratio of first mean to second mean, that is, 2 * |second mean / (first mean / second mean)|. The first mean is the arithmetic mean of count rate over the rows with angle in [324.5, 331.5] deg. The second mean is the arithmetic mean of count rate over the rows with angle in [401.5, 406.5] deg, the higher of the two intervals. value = 4.6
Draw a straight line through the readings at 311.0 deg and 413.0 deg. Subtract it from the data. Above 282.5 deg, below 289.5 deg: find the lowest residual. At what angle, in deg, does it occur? 285.0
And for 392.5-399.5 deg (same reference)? 399.0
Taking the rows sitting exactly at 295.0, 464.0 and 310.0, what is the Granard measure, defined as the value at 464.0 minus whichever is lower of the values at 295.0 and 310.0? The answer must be 1.5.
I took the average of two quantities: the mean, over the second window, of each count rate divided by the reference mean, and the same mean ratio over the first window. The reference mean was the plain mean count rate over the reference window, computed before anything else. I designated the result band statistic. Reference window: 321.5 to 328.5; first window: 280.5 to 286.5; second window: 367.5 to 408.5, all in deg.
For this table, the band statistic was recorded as 0.87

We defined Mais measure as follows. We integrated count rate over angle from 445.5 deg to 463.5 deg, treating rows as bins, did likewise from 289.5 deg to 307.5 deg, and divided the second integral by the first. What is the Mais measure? 0.74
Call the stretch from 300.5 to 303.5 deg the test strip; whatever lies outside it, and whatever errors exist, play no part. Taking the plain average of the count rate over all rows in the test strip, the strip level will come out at 3.4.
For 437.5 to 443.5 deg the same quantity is 4.3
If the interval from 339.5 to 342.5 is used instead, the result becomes 4.1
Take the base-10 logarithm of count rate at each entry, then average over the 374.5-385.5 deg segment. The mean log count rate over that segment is 0.60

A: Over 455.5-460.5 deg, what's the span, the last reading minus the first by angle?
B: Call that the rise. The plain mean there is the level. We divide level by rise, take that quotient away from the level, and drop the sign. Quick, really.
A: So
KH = 23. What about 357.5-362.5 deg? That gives 67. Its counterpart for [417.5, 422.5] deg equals 18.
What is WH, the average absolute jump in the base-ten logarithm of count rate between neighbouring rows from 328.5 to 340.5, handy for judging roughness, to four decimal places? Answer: 0.0066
